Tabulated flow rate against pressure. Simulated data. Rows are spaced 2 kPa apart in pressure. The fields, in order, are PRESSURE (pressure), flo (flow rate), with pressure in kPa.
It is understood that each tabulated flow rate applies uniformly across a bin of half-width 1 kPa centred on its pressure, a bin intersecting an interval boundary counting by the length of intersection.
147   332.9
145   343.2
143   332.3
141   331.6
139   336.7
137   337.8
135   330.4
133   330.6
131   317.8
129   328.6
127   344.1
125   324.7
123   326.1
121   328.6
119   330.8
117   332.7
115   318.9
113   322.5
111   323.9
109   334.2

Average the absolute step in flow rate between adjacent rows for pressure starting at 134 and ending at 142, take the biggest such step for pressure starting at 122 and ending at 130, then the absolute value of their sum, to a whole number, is 24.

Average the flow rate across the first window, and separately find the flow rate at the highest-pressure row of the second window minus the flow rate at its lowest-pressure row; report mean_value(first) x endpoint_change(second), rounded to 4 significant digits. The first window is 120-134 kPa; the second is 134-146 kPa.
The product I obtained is 4207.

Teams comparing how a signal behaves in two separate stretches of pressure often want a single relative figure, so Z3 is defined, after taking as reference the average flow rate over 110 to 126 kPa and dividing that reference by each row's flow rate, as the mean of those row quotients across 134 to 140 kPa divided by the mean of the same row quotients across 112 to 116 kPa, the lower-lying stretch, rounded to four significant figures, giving 0.9575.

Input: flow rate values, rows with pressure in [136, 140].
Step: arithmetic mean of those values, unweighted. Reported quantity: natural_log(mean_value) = 5.82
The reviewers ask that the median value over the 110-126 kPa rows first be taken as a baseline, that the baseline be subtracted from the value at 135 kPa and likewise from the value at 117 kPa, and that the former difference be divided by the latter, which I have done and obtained 0.7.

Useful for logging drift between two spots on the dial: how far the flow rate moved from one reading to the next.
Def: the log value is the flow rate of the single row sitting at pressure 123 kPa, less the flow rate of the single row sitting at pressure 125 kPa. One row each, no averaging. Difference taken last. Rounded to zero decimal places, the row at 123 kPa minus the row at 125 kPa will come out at 1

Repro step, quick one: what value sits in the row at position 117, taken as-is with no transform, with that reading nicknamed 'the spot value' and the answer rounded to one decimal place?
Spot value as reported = 332.7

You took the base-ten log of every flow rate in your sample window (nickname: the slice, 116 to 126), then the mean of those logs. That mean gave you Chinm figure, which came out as 2.52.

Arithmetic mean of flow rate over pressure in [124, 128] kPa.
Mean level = 334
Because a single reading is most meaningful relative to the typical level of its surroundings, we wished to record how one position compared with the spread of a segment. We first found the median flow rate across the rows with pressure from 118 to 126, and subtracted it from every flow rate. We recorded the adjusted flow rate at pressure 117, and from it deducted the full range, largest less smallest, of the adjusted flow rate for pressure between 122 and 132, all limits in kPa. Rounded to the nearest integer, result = -21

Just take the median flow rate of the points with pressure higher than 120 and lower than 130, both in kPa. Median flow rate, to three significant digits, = 329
